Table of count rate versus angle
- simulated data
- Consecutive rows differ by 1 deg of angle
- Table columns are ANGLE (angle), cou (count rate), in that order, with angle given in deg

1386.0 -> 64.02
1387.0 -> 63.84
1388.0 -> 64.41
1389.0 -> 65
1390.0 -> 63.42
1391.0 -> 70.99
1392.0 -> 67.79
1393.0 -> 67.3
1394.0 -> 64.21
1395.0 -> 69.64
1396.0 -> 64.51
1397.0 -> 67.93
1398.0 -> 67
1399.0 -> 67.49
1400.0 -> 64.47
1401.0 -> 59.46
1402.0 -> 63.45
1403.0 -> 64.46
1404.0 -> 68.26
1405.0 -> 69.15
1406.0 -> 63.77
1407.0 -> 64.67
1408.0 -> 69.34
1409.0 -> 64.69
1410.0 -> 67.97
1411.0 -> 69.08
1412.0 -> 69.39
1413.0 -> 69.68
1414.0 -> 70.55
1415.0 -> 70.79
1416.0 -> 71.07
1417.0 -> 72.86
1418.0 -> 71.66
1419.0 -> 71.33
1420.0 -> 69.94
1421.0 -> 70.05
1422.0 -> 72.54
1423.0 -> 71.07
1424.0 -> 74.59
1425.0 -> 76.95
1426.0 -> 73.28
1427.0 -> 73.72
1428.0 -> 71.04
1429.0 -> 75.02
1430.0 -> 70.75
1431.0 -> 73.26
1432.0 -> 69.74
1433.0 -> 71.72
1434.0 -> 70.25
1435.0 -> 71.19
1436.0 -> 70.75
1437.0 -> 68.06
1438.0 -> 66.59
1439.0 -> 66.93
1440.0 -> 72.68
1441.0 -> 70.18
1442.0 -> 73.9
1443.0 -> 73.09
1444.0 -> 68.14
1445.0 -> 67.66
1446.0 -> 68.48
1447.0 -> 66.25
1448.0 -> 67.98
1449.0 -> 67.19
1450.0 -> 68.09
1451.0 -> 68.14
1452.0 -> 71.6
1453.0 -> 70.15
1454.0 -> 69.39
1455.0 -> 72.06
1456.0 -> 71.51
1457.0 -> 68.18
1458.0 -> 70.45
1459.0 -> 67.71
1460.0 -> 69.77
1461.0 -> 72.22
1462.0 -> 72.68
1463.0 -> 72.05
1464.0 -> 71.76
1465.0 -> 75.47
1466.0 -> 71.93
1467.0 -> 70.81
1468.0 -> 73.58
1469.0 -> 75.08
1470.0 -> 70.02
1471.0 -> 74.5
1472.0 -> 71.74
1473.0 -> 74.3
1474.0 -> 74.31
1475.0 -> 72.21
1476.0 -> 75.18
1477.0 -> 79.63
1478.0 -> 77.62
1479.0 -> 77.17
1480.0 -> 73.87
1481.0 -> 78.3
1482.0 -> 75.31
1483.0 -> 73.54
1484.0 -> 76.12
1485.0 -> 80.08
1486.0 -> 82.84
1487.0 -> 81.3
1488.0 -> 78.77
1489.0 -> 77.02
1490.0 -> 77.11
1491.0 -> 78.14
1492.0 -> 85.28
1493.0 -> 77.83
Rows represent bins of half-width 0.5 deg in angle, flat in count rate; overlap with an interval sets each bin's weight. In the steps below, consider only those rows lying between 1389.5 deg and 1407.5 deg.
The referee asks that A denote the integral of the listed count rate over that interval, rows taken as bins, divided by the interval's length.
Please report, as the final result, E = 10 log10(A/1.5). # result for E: 16.4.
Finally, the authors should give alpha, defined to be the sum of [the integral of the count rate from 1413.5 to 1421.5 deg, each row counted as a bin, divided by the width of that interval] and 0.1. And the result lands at 71.1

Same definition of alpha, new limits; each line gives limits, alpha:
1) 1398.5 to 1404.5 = 64.7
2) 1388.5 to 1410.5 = 66.2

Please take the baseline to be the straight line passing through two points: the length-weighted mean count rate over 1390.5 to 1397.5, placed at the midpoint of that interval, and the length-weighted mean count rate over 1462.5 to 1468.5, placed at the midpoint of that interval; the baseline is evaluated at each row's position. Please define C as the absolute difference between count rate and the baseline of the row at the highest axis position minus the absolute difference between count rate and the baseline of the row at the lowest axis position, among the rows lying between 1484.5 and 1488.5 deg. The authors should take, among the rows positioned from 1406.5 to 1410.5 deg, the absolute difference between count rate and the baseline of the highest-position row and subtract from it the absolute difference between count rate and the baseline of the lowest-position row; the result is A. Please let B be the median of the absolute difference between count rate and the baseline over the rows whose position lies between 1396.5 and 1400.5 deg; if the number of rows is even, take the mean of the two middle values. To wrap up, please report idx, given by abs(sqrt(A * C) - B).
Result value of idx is 1.6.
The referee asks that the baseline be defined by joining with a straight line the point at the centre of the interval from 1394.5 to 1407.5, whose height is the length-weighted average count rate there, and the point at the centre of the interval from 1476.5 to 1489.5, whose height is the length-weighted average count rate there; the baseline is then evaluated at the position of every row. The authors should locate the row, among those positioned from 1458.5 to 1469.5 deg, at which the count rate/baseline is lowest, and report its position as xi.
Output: 1459.0 deg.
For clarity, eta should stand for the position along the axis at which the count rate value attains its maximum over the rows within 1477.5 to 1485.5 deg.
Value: 1485.0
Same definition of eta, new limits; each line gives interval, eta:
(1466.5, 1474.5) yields 1469.0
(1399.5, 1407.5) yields 1405.0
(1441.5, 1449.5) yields 1442.0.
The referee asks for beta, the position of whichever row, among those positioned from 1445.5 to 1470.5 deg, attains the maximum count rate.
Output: 1465.0 deg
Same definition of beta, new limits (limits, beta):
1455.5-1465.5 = 1465.0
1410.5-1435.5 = 1425.0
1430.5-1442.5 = 1442.0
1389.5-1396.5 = 1391.0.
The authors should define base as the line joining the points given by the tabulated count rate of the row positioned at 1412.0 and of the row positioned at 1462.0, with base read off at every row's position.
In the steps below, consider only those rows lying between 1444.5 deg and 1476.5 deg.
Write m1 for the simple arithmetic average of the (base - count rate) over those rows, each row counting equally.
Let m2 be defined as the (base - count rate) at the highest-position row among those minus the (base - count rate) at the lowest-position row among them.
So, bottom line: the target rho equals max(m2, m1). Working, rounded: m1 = 2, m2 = -5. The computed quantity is 1.6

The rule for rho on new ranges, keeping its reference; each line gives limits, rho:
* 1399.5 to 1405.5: 3.9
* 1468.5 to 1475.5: 3.3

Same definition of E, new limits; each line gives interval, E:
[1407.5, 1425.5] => 16.7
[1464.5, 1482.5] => 17.0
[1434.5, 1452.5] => 16.6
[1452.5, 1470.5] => 16.8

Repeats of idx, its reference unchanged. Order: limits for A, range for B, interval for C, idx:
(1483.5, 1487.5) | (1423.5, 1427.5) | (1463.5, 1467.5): 2.0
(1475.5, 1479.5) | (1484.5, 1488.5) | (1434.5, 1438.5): 4.2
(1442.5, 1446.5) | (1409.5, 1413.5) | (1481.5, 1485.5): 1.0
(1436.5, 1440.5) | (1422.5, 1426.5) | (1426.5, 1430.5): 2.9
